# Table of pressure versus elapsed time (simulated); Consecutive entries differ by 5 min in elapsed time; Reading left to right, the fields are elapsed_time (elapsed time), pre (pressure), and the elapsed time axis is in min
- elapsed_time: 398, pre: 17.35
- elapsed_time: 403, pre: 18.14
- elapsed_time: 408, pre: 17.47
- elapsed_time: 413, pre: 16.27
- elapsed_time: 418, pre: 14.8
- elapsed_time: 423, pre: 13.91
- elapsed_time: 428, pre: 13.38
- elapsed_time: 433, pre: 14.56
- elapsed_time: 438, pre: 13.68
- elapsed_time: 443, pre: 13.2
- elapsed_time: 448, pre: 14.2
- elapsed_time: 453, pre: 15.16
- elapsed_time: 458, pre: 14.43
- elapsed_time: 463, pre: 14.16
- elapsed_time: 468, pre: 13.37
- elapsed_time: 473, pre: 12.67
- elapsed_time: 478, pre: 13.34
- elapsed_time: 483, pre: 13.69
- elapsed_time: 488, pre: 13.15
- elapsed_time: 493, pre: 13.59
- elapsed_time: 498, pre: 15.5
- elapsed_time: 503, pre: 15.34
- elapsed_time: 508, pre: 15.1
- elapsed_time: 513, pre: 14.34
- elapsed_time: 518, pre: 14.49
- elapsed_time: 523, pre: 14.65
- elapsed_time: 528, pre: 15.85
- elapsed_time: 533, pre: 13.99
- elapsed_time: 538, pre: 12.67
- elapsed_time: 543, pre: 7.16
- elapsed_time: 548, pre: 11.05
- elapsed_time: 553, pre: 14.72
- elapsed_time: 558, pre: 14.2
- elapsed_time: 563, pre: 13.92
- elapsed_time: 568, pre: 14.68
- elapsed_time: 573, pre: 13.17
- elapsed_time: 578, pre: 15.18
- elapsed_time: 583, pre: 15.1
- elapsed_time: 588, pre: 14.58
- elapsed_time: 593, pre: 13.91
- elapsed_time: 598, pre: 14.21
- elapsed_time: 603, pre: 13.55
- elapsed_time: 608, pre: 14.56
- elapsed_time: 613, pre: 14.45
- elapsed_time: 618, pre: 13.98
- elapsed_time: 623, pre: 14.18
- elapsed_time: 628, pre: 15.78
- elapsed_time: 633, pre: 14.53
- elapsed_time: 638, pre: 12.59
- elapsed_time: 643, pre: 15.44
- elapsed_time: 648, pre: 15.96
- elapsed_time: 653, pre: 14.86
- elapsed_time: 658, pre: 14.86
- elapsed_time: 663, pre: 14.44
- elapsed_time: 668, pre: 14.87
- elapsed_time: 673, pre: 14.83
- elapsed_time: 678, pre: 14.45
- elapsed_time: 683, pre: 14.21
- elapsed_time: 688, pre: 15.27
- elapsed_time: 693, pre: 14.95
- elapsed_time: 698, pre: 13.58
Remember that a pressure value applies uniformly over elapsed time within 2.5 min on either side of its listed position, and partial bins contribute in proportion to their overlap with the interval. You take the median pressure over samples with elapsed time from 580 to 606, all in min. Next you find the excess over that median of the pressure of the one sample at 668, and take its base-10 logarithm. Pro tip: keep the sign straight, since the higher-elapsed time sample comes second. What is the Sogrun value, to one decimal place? -0.2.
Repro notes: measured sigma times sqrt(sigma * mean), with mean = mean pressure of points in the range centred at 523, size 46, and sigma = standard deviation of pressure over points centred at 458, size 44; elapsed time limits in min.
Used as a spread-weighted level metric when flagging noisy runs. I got 2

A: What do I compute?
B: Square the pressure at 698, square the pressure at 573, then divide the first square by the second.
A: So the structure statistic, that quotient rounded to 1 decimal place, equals 1.1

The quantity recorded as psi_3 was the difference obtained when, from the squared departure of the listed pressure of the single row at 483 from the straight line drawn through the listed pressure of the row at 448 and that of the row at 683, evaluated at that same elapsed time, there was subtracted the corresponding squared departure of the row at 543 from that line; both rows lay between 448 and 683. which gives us -49.4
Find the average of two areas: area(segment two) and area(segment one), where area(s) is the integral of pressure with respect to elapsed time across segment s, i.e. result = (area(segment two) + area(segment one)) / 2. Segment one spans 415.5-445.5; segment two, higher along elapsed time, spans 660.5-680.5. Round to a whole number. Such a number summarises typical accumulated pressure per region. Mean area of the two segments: 355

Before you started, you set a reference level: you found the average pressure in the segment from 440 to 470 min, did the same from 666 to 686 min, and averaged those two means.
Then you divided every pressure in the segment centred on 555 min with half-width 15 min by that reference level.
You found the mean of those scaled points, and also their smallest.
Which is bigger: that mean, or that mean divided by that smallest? 1.76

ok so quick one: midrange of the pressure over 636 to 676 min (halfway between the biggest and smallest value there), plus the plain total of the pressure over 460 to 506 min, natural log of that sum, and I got 4.9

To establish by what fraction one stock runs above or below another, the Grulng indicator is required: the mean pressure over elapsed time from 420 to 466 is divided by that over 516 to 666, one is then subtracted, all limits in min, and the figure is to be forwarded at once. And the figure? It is -0.001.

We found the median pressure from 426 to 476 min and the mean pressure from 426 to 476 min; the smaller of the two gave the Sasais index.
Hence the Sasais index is 13.9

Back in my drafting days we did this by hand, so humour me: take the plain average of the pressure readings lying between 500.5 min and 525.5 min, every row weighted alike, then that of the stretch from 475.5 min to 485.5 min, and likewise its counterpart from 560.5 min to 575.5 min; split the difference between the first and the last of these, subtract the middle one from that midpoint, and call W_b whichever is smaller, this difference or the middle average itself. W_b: 0.84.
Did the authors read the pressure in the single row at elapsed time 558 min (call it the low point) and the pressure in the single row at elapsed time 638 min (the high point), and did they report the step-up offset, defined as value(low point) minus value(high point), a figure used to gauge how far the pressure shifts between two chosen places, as 1.61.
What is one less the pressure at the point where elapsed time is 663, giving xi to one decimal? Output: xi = -13.4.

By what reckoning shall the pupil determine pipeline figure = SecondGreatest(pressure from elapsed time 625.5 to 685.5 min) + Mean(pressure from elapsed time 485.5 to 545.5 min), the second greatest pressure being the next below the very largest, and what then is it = 29.60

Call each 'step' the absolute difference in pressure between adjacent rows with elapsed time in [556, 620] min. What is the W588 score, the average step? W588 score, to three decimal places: 0.698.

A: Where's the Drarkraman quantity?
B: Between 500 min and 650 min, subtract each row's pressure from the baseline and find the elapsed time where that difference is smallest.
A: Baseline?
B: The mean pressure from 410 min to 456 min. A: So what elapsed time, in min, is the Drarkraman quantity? 648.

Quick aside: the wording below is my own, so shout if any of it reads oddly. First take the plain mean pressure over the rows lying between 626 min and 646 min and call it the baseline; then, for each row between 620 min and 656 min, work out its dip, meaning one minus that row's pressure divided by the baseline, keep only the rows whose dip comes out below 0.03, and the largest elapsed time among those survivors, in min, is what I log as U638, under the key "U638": 653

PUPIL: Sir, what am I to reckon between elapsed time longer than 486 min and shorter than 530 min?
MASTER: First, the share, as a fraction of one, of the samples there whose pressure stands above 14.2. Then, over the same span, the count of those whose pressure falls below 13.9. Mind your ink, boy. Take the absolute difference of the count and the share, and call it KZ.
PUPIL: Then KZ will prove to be 1.22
